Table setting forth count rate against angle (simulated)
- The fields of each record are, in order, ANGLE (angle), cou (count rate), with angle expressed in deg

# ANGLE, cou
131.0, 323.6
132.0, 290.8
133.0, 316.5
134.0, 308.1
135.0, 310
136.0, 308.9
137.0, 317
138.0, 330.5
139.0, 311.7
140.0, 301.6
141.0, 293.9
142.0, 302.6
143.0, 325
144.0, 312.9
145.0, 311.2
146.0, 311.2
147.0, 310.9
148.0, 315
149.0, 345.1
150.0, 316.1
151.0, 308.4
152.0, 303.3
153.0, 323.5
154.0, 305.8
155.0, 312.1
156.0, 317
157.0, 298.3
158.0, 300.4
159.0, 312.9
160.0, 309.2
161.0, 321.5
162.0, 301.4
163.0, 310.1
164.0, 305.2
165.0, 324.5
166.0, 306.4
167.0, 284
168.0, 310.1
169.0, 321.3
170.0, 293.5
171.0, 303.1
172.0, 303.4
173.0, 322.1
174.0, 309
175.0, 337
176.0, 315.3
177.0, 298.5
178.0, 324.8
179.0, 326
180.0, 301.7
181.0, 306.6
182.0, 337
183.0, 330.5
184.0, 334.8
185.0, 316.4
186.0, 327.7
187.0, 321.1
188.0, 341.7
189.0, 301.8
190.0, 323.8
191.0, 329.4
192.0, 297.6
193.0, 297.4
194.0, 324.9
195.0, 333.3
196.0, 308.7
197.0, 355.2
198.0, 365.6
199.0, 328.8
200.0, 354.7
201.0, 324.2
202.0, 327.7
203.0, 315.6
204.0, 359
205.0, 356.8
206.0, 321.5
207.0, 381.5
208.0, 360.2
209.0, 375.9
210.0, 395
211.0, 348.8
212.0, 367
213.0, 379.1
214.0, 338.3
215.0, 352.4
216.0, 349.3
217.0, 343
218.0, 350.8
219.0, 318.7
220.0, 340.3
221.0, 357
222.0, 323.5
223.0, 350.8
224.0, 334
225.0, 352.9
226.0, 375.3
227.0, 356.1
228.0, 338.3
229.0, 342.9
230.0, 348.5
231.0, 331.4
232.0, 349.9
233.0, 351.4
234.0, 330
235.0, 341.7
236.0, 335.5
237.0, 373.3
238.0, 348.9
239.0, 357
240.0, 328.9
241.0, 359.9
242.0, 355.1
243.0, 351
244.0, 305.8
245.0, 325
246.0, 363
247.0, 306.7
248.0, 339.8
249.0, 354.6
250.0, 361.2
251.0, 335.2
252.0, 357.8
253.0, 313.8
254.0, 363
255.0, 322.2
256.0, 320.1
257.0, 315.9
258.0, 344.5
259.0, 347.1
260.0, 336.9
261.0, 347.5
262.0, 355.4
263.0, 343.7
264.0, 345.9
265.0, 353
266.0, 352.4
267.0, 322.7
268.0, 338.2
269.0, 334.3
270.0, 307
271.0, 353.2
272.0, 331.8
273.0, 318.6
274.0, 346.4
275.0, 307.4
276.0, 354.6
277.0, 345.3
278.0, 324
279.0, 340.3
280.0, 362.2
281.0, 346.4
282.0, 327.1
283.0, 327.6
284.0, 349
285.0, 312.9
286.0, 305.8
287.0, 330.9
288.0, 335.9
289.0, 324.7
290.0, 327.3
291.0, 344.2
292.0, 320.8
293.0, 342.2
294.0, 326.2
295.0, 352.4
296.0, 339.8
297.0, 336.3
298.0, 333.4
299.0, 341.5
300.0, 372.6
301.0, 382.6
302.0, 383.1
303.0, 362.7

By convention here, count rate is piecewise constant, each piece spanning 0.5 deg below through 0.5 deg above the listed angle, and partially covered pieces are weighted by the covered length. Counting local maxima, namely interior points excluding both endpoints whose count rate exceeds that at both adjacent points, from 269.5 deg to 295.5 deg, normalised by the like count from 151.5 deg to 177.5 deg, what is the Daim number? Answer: 0.89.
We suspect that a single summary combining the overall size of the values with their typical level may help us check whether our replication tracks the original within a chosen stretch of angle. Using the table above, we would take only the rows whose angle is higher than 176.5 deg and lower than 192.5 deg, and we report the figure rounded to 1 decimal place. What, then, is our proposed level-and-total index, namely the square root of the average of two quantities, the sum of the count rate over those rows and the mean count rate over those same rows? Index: 52.2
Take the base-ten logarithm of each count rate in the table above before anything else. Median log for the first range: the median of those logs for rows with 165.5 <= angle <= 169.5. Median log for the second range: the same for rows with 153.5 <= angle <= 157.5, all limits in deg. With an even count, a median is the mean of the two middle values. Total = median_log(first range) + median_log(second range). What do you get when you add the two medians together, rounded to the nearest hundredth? 4.98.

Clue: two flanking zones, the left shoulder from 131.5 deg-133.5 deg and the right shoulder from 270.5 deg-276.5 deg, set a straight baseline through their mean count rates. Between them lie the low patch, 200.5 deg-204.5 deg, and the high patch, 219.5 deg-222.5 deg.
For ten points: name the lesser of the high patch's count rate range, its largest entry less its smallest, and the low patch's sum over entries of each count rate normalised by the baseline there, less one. 0.15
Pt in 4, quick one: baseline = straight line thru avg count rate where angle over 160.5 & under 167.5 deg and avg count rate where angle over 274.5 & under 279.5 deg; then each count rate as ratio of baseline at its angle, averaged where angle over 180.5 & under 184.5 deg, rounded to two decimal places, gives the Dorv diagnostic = 1.05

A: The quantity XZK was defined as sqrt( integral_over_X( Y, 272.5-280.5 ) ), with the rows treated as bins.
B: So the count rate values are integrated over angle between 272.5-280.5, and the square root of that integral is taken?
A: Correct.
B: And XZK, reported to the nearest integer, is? 52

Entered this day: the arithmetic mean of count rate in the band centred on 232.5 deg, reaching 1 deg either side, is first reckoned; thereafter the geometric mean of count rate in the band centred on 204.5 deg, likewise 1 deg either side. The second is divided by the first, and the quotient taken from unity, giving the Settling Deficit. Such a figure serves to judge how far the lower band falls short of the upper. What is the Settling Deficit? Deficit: -0.021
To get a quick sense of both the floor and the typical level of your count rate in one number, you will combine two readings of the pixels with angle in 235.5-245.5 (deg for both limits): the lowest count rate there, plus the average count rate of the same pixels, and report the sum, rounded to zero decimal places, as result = 650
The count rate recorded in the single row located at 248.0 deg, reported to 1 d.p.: 339.8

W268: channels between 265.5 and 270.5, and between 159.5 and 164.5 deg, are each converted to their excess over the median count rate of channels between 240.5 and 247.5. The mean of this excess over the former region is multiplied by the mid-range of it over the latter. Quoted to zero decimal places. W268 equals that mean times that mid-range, 794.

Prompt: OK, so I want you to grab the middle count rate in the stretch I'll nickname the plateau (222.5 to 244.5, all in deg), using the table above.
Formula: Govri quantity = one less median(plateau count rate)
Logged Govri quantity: -348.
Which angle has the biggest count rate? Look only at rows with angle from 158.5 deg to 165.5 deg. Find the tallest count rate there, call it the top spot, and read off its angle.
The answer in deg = 165.0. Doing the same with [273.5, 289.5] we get 280.0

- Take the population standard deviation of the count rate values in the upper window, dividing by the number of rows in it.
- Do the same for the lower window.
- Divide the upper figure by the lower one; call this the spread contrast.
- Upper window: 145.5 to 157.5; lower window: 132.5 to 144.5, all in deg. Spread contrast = 1.2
